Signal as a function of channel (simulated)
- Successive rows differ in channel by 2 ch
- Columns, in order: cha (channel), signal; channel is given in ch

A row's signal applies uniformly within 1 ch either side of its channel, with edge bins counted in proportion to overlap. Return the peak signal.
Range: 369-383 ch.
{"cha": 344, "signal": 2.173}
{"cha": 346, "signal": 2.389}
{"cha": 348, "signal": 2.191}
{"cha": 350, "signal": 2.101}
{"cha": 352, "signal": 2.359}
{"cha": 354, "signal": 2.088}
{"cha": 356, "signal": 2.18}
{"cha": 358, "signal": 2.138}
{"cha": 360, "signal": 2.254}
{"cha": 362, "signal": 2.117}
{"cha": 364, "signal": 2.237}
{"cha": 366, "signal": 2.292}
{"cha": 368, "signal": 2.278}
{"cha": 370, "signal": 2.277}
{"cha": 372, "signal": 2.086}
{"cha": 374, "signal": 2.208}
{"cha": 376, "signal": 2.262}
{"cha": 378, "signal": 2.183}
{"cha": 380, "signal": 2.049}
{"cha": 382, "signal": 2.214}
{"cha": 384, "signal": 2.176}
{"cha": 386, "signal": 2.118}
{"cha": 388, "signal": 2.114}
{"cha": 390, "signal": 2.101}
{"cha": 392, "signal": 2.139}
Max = 2.277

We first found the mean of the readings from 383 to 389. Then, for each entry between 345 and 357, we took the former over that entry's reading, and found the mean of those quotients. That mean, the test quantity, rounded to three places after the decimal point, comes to 0.966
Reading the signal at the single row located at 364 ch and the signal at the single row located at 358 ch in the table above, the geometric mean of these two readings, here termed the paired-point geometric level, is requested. 2.19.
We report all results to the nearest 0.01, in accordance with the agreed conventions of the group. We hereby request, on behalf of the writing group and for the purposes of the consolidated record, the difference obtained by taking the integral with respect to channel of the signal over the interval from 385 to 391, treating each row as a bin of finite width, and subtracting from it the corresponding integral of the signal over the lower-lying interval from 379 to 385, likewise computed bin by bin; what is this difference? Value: -0.21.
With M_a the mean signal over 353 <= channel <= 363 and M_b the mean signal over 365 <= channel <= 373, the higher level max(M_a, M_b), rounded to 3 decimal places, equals 2.233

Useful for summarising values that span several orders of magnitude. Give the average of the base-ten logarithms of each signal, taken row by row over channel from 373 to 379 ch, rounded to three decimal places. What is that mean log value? 0.346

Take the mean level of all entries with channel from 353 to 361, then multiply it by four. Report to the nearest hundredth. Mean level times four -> 8.66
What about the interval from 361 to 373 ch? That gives 8.86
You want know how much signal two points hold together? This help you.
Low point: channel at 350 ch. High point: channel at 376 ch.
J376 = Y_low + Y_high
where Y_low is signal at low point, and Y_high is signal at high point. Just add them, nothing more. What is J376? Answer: 4.36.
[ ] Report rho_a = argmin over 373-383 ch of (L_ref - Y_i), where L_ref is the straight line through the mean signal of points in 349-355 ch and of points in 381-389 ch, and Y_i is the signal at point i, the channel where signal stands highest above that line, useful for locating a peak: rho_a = 376 ch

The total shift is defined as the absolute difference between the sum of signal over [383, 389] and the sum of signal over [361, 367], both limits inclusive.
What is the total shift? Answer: 0.24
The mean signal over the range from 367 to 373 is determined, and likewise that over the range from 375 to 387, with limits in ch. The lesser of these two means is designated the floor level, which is 2.167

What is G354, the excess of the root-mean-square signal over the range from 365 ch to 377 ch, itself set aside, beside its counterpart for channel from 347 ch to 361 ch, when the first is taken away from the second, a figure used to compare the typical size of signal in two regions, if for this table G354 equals -0.05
